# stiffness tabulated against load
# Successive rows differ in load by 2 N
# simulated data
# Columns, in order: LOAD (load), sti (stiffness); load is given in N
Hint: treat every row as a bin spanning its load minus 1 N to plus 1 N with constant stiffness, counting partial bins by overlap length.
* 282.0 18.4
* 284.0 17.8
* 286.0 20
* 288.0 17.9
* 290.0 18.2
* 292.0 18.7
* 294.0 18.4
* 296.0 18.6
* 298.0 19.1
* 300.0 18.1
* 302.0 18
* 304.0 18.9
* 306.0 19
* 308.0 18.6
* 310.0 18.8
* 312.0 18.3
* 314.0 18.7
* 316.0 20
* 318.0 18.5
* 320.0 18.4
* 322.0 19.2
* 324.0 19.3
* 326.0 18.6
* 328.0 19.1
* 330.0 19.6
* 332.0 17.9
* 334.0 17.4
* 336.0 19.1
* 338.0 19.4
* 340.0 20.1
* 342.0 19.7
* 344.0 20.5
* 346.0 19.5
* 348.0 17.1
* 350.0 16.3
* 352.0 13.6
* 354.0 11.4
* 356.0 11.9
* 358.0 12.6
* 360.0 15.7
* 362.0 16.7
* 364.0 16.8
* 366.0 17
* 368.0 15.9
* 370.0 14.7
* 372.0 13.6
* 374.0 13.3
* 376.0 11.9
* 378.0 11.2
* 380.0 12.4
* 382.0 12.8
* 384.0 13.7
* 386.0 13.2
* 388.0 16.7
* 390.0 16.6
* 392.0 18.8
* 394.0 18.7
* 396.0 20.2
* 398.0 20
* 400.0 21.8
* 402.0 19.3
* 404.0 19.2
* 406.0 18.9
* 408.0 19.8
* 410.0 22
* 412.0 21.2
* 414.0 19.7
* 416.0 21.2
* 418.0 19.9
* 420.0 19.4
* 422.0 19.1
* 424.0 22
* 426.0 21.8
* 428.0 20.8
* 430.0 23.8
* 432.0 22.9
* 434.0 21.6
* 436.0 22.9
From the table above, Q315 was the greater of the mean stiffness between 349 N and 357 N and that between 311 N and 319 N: 18.9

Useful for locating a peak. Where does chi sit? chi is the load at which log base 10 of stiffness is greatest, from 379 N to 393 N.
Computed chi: 392.0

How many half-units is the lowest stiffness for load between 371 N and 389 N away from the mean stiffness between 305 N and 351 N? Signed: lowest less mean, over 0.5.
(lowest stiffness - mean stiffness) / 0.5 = -15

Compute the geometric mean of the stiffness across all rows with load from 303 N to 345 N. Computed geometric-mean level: 19.0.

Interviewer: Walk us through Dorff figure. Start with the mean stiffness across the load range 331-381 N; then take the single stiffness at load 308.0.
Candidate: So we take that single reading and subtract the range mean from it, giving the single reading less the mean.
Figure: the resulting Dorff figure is 2.8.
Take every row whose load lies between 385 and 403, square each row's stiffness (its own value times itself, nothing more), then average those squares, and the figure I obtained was 343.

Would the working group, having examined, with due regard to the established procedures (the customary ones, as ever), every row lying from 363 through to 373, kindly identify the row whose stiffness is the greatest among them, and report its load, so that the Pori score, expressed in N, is 366.0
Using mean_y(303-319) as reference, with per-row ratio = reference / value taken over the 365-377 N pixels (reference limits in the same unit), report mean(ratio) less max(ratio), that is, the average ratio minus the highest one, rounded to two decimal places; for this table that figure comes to -0.26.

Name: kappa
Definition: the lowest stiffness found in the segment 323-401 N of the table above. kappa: 11.2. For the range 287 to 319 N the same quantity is 17.9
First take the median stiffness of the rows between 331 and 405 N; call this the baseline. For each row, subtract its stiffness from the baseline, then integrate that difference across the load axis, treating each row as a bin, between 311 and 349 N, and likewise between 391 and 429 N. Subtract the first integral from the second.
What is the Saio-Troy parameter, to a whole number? -47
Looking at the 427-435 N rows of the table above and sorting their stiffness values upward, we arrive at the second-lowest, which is 21.6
